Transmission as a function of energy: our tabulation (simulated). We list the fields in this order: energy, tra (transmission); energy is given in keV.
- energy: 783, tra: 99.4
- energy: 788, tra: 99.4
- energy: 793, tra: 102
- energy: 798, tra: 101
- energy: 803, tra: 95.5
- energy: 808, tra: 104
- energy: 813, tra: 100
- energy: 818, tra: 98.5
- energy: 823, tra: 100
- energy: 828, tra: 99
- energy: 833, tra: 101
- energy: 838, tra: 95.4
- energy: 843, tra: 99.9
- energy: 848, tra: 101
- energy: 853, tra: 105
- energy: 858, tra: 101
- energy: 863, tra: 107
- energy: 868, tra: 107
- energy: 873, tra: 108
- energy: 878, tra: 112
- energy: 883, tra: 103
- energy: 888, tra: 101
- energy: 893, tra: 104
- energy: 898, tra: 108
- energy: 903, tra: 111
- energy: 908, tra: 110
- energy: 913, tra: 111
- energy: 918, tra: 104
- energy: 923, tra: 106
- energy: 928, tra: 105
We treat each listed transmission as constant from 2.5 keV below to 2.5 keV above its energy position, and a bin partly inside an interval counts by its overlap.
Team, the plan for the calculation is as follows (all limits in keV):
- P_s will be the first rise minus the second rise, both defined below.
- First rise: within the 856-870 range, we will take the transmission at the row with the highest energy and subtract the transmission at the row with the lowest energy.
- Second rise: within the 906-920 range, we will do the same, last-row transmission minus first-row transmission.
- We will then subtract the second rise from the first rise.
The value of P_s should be 12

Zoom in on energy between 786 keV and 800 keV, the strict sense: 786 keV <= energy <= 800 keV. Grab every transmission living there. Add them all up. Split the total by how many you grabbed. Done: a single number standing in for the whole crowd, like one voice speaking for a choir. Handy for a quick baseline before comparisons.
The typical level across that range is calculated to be 101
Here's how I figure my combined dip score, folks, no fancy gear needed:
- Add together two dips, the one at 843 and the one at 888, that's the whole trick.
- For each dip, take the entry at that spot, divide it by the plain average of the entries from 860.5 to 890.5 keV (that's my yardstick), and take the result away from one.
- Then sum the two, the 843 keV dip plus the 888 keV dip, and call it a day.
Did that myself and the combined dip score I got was 0.11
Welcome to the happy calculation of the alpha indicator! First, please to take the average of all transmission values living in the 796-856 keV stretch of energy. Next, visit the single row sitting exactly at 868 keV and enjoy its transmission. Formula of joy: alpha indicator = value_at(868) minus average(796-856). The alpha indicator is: 7.0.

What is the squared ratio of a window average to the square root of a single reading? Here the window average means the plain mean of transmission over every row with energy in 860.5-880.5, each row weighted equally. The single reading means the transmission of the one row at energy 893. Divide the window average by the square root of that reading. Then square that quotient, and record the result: 113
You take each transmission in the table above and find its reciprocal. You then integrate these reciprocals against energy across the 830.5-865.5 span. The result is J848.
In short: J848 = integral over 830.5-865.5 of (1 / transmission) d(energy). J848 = 0.35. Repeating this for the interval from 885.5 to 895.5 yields 0.10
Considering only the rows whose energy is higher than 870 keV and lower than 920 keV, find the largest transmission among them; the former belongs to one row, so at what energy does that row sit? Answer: 878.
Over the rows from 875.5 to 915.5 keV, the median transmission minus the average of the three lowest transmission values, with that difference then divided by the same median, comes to 0.058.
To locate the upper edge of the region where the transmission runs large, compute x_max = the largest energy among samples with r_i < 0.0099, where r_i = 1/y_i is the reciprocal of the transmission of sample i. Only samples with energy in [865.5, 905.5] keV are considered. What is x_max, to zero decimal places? 903 keV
